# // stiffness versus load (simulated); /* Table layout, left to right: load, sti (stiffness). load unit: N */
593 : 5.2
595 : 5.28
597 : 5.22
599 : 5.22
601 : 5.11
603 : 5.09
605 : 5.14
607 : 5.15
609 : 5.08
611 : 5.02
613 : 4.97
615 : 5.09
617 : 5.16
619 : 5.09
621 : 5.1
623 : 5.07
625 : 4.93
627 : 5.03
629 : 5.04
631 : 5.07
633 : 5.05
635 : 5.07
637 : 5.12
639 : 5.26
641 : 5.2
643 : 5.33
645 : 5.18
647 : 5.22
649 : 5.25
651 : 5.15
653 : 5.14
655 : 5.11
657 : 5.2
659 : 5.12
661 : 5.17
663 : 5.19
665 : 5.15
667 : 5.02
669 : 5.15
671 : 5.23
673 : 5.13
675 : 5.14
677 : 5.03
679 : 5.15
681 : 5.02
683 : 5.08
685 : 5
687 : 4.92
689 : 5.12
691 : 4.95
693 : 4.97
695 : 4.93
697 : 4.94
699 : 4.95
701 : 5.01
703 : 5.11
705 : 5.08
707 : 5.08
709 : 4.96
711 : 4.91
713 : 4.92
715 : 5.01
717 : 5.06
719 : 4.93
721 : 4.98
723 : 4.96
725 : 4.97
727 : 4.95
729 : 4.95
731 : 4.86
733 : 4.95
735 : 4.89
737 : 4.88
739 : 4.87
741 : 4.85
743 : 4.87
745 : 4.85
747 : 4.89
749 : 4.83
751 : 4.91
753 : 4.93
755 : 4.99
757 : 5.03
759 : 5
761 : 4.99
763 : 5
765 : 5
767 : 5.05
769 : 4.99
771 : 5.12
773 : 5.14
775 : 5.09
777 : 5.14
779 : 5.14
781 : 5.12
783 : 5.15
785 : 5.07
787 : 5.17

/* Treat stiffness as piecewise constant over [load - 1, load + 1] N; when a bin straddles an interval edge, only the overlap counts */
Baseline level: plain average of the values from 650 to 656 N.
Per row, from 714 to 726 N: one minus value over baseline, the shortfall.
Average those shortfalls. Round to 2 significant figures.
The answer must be 0.029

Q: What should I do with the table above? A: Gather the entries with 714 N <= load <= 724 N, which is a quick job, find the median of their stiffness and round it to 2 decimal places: 4.98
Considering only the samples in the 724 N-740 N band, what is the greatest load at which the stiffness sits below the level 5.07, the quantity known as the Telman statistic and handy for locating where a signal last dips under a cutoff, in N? 739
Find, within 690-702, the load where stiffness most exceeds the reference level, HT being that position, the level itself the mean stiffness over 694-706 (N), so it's 701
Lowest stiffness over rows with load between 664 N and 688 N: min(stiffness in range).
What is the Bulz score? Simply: 4.92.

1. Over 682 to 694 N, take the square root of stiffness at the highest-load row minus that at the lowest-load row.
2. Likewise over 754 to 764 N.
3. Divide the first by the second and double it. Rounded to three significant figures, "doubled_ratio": -21.9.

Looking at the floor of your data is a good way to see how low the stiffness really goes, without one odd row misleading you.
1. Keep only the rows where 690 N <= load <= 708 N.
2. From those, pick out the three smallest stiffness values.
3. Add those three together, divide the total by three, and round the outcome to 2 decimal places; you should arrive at 4.94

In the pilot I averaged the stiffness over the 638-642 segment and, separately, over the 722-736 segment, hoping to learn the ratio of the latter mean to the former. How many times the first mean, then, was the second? 0.943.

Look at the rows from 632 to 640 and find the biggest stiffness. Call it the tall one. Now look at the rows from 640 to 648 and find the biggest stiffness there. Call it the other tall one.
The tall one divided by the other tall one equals 0.99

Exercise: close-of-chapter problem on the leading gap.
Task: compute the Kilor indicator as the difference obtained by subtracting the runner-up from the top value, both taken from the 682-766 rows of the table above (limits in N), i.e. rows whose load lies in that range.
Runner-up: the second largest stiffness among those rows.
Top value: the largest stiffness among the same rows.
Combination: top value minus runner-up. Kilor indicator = 0.01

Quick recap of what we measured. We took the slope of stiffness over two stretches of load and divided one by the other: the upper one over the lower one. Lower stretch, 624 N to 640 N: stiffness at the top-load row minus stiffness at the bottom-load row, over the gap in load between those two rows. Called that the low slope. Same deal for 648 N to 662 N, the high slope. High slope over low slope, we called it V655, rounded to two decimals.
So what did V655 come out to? -0.28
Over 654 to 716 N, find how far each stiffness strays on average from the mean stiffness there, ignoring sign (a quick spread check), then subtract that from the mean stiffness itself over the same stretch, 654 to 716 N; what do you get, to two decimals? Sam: 4.97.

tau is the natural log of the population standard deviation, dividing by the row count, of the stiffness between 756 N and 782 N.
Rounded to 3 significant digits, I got -2.79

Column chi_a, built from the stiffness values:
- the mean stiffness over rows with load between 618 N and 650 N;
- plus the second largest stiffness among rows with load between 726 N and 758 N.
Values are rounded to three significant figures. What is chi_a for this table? 10.1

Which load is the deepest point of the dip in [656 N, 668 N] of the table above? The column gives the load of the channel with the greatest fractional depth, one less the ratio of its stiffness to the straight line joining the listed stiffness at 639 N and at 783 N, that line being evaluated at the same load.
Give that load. 667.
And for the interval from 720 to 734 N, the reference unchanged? 731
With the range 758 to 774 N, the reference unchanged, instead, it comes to 761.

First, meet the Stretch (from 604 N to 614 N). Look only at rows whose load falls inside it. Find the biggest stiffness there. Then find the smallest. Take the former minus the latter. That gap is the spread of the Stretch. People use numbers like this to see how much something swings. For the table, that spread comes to 0.18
